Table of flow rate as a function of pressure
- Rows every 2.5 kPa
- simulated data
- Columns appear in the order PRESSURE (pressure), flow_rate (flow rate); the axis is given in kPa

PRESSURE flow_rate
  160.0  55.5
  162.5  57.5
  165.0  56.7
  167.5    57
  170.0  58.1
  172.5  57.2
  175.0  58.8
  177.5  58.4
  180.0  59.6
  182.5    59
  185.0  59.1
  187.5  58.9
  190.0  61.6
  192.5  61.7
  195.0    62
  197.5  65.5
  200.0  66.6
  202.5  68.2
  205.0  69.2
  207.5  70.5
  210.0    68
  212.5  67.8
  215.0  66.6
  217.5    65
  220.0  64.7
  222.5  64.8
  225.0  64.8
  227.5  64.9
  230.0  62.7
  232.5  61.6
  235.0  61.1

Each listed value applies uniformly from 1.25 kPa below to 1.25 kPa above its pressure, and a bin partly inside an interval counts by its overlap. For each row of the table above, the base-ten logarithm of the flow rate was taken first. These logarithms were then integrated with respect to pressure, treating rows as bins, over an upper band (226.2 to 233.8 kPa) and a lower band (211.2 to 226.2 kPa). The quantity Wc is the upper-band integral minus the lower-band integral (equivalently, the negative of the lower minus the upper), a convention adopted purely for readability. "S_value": -14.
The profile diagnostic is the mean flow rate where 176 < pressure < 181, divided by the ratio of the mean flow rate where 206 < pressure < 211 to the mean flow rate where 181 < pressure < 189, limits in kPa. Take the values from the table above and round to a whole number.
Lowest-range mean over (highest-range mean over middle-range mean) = 50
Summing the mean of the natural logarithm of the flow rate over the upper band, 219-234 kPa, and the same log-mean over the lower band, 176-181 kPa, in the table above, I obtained 8.23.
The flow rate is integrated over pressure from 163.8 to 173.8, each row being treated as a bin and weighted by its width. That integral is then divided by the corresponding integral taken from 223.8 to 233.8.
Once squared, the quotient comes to 0.81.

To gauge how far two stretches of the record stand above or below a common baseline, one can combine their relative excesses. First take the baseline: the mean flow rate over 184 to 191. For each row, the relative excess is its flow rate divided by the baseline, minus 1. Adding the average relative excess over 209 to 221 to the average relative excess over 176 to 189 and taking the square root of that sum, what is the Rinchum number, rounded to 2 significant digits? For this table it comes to 0.31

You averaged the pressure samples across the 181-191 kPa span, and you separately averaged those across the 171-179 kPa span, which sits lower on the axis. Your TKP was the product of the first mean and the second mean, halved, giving 1734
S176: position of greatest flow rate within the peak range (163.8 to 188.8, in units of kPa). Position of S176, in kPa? 180.0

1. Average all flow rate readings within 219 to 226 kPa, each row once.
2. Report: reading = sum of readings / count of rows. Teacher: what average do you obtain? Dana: 64.8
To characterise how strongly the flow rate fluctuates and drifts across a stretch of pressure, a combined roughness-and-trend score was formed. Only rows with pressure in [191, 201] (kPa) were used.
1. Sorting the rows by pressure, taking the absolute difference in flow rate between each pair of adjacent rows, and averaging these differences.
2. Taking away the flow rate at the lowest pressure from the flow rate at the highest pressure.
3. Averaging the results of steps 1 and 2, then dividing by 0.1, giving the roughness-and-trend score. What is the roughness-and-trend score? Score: 33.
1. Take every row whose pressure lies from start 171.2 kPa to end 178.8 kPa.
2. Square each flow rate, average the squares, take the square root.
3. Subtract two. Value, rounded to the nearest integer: 56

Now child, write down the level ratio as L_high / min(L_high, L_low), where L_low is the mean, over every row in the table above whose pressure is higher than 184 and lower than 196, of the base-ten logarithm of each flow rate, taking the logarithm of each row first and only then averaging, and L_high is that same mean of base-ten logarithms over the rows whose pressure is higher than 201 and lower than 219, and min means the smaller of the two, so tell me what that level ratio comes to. 1.03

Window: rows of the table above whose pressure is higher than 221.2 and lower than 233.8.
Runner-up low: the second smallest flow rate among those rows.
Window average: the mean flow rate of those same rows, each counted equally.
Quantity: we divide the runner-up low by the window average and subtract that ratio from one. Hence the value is 0.017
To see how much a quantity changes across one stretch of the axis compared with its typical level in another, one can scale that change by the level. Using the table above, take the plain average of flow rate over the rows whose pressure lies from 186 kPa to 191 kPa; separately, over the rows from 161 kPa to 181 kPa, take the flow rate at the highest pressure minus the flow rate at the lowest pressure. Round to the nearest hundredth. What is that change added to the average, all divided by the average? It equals 1.03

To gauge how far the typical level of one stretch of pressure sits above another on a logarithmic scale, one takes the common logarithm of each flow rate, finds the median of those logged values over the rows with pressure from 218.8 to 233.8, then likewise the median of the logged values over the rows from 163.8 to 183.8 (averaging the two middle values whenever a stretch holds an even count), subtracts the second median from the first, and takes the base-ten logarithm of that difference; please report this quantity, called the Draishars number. -1.34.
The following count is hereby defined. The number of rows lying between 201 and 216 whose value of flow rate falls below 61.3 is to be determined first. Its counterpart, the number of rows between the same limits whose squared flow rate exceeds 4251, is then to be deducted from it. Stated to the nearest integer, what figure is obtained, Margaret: -6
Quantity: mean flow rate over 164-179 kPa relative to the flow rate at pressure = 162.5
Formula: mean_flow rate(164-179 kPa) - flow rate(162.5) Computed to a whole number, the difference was 0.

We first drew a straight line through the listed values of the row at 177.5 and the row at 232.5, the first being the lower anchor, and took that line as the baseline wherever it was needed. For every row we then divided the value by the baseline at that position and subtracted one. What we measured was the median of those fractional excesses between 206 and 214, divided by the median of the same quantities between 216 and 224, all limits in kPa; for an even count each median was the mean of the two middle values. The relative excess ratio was 2.0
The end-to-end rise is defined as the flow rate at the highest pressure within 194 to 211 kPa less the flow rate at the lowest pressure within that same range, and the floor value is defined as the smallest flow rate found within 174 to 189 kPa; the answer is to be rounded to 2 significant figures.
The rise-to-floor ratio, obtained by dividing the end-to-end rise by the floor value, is 0.10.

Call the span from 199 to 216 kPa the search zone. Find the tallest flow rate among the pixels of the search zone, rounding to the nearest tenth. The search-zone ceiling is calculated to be 70.5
